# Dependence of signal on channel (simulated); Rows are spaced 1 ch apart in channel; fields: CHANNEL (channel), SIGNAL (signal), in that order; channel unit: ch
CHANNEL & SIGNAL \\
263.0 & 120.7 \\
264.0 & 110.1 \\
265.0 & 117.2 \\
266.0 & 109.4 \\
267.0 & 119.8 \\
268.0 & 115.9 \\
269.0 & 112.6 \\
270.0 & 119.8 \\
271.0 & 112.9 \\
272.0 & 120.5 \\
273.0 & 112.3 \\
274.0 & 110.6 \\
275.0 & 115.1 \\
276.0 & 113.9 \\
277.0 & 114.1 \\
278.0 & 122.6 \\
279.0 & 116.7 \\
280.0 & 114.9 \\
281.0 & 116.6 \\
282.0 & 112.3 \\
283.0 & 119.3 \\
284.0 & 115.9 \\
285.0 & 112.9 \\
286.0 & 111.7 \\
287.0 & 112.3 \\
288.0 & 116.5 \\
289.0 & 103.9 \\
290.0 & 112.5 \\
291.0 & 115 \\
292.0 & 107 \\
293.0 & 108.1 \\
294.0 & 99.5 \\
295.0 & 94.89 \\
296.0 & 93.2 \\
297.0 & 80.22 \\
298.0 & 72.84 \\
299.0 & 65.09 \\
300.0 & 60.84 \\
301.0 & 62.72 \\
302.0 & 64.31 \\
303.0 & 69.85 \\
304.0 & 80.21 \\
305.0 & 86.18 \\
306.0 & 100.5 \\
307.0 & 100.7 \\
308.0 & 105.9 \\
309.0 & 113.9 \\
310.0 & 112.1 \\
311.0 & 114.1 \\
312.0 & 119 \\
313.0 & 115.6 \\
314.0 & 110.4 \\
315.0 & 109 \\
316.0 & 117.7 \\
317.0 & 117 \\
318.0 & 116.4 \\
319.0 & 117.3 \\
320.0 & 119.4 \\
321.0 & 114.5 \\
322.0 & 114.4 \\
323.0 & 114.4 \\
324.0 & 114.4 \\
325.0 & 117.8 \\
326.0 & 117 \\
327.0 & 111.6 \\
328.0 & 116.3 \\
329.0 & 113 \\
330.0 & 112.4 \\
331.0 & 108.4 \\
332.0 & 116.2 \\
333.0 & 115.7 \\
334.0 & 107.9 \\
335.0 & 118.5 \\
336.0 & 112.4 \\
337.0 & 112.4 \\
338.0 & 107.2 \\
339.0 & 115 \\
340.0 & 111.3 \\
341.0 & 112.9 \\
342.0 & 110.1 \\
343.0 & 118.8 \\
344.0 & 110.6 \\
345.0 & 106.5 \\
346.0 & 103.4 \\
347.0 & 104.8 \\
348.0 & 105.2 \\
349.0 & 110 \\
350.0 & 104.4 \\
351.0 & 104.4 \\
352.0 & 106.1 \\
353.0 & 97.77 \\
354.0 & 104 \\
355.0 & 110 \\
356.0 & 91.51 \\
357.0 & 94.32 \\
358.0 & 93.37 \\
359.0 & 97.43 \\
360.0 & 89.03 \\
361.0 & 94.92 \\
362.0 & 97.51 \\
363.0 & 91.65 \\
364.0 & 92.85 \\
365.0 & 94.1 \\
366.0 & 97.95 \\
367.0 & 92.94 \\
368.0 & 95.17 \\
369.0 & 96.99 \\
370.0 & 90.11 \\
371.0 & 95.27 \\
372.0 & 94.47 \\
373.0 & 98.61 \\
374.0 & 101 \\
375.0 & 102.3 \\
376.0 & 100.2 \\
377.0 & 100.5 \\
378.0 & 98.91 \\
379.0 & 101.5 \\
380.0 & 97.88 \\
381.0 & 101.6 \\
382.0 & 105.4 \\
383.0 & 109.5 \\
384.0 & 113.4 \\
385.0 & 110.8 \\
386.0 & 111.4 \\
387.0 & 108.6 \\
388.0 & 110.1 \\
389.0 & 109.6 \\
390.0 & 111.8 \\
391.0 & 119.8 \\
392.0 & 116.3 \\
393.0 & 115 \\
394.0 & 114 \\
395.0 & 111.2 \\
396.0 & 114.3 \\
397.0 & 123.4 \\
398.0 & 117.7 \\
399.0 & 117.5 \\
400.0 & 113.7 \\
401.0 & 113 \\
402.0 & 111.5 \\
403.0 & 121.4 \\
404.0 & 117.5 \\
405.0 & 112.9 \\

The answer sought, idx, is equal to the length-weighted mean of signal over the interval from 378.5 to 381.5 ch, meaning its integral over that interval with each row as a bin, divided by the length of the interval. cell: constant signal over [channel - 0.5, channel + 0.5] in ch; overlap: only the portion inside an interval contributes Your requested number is 100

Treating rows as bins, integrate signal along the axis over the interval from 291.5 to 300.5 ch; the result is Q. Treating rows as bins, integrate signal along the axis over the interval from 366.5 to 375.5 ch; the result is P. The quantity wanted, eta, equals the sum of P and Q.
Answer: 1649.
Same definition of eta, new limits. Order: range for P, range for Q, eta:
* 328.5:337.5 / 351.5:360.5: 1900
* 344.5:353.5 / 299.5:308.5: 1674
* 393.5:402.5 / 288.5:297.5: 1951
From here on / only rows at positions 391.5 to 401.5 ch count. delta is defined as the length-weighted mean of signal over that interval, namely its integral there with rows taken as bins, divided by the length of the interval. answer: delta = 116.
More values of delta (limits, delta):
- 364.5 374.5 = 96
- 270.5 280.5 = 115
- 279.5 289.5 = 114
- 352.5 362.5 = 97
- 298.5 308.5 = 80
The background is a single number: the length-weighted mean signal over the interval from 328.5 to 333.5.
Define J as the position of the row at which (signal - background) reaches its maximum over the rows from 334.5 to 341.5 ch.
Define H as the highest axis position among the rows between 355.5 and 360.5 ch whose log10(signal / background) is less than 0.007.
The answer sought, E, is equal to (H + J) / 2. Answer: 347.5 ch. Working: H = 360.0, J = 335.0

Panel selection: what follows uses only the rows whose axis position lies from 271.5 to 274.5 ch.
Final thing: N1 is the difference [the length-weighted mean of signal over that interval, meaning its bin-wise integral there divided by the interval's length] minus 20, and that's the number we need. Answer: 94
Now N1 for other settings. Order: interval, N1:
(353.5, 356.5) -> 82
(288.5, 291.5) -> 90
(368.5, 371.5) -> 74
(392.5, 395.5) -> 93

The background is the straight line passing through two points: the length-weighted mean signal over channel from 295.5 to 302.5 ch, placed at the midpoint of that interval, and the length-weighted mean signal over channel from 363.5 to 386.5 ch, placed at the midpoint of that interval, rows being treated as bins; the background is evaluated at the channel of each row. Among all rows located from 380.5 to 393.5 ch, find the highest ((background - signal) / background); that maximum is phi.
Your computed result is 0.0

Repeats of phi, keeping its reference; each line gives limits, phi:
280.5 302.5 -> 0.2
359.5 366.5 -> 0.1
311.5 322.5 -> -0.4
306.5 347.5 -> -0.2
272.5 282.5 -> -0.7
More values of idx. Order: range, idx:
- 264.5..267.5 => 115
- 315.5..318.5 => 117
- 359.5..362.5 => 94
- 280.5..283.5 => 116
